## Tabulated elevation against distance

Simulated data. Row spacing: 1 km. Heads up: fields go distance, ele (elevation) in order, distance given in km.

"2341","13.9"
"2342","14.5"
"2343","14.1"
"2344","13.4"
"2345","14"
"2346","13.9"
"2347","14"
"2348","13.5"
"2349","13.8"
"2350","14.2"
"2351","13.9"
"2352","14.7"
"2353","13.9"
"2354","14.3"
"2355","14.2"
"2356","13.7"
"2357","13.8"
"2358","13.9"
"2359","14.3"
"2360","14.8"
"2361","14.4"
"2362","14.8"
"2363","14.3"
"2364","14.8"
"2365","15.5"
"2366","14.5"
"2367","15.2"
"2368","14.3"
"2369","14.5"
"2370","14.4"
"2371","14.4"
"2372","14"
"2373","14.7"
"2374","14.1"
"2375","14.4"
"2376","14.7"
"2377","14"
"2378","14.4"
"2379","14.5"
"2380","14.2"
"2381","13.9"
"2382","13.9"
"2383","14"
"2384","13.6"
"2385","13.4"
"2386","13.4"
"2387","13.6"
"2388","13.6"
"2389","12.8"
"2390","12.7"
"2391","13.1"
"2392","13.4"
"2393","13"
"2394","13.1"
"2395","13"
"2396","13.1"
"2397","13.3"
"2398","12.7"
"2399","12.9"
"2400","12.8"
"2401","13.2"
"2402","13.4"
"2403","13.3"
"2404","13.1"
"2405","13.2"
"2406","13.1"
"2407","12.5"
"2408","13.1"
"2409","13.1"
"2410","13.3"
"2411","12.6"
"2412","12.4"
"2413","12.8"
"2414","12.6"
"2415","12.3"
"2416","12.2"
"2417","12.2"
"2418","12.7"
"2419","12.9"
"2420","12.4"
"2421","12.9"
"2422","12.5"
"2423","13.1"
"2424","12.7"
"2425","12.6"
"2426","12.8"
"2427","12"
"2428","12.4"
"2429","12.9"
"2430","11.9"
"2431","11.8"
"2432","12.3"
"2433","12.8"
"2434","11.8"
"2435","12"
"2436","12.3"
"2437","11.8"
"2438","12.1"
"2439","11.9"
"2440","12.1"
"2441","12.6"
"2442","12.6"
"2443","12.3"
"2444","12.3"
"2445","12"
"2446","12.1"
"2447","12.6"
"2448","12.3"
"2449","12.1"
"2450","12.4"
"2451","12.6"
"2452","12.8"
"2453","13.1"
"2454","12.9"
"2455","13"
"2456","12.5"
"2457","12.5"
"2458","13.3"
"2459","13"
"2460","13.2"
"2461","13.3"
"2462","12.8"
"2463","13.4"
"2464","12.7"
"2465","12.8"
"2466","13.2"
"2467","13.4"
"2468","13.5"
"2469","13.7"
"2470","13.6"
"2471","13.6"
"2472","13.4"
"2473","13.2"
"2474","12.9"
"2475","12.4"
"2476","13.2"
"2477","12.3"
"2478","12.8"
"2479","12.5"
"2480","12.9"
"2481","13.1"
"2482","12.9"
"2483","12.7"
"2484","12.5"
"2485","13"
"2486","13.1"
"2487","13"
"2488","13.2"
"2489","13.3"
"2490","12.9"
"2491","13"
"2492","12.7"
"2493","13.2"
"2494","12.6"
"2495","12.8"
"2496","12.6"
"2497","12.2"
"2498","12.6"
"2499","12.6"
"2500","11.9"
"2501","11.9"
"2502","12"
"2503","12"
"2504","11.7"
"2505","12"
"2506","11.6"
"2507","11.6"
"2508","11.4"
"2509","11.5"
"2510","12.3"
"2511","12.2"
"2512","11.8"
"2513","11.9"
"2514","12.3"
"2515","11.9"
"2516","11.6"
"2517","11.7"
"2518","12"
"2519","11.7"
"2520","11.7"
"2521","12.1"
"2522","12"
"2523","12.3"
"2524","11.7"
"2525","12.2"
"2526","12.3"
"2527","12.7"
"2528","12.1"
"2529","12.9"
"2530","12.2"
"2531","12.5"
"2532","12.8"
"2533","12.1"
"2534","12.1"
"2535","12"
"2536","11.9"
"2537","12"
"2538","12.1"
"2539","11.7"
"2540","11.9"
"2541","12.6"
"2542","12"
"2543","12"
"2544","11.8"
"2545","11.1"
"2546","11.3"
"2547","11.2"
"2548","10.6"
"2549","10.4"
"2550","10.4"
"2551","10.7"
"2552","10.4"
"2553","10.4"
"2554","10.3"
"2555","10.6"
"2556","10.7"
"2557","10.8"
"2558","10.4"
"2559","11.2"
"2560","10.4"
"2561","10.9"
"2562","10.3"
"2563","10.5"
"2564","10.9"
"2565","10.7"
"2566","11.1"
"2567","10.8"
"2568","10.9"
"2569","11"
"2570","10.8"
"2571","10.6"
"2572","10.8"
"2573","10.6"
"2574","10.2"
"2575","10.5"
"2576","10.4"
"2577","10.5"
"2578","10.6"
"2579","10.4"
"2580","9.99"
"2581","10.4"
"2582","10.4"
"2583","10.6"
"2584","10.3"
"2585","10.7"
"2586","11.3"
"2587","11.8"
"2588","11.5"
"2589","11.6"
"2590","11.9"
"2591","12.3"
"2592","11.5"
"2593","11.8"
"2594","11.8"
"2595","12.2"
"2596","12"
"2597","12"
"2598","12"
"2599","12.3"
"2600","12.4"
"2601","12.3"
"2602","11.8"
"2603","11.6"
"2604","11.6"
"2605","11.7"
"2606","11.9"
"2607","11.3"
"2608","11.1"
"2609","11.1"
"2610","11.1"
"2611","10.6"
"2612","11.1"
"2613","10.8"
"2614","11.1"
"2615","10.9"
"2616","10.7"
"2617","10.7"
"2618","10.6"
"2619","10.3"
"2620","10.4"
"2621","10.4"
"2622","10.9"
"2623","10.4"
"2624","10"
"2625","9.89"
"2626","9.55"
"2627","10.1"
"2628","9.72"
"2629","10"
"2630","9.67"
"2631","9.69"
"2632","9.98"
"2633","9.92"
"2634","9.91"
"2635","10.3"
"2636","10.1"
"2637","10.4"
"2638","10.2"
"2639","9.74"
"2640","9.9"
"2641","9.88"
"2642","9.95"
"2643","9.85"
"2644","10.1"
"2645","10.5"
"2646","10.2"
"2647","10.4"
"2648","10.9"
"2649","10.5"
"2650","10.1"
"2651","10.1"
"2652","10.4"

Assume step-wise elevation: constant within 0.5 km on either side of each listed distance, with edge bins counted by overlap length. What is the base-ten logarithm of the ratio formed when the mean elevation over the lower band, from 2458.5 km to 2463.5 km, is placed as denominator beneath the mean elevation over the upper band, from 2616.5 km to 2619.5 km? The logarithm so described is -0.10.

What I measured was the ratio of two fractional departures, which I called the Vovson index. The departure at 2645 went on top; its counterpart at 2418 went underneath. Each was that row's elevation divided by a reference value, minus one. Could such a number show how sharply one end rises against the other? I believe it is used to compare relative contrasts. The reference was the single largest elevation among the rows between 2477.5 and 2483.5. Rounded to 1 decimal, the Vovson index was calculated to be 6.5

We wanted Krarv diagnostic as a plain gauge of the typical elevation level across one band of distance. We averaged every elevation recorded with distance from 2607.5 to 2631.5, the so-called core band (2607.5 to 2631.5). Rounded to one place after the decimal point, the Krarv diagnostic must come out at 10.5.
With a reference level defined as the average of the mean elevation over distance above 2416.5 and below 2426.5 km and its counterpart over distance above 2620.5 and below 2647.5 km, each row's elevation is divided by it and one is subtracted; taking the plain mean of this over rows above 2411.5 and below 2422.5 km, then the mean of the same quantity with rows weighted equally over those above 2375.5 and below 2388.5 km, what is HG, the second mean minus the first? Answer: 0.123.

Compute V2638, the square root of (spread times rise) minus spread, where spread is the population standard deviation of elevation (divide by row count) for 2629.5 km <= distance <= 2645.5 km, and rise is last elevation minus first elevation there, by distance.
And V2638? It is 0.21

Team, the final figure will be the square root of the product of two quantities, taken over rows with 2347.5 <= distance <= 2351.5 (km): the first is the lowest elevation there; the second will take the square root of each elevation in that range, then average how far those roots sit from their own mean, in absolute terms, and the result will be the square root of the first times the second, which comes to 0.60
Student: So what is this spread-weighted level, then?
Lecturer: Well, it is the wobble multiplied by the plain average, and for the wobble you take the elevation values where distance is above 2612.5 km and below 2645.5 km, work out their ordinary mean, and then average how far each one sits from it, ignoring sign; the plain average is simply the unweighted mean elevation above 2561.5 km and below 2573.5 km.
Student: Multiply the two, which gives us 3.7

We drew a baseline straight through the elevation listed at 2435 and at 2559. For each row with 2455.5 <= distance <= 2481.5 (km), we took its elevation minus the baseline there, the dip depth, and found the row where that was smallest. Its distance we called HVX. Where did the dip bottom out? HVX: 2477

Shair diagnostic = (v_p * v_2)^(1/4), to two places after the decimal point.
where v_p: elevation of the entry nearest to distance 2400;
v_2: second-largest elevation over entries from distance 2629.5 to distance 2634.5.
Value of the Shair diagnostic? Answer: 3.36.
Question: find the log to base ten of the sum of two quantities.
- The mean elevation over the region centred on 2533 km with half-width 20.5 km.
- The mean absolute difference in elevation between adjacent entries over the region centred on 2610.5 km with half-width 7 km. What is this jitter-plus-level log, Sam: 1.08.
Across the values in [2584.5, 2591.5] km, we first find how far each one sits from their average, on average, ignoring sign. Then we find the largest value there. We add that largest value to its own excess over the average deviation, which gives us 24.2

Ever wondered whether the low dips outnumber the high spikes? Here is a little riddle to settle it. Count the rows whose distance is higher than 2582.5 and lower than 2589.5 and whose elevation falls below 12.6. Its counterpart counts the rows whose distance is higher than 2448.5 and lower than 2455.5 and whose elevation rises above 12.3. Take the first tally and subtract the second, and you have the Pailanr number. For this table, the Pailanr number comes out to 1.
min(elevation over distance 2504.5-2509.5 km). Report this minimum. 11.4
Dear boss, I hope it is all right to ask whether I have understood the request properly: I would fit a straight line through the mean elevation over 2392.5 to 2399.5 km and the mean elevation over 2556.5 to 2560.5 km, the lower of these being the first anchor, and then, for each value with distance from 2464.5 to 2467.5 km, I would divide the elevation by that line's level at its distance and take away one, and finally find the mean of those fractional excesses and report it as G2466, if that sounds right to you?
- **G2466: 0.09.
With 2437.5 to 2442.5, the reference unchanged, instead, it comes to -0.01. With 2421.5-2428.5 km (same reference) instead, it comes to 0.00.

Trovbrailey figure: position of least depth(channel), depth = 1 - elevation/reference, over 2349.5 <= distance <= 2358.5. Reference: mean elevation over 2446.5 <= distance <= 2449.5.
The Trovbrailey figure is 2352 km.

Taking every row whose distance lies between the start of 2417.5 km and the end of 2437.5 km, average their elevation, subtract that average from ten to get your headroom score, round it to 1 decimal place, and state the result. -2.4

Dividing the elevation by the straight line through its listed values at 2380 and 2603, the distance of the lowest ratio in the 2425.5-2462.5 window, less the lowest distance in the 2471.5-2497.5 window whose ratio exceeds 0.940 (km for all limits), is -41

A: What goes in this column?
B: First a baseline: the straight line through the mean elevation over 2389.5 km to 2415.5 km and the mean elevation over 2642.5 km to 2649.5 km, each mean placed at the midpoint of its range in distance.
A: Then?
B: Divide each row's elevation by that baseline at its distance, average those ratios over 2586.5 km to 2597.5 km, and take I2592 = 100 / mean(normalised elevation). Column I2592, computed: 92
